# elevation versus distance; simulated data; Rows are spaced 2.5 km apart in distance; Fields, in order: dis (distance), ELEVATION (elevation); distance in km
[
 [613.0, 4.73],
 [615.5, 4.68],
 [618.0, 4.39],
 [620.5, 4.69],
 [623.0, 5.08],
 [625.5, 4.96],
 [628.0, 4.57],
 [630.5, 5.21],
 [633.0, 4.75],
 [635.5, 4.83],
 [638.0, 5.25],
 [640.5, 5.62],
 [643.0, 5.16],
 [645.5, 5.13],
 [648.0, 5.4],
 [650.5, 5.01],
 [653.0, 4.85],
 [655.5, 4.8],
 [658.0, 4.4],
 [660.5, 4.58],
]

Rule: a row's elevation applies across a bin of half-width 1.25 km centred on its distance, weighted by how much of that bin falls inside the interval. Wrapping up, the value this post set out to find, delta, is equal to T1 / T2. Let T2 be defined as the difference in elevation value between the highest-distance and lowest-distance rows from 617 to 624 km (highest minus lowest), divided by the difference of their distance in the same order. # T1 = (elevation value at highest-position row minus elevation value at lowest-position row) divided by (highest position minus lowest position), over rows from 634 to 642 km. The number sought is 1.1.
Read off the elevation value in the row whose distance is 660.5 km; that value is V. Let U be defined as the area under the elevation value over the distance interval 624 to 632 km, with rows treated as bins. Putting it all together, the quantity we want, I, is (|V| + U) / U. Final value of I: 1.117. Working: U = 39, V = 4.58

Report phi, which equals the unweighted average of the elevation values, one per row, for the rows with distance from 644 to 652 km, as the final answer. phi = 5.18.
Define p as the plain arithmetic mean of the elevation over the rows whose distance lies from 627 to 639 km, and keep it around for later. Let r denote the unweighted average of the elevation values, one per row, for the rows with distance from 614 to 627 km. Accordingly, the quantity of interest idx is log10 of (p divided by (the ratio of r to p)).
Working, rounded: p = 4.92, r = 4.76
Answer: 0.71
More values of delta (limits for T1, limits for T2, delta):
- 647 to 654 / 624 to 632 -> -2.2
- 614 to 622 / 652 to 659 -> 0.0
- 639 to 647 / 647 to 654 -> 0.9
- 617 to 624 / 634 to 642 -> 0.9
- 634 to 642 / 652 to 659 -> -1.8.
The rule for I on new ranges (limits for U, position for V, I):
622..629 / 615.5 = 1.137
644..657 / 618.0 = 1.067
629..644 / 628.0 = 1.059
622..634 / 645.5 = 1.087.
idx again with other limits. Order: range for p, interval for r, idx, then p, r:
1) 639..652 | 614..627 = 0.77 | 5.26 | 4.76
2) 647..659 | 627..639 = 0.69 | 4.89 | 4.92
